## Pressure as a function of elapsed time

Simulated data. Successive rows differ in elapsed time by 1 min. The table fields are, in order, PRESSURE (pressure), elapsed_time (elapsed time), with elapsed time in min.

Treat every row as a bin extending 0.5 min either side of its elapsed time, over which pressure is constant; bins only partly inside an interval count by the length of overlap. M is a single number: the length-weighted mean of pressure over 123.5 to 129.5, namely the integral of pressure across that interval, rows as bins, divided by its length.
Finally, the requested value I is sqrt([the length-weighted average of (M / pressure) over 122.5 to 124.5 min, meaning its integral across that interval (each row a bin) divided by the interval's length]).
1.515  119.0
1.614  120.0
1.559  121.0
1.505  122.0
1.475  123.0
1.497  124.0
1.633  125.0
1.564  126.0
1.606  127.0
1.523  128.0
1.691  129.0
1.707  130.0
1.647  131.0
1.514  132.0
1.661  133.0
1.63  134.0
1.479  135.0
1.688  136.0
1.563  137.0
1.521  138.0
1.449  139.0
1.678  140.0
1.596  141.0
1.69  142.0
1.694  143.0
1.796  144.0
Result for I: 1.03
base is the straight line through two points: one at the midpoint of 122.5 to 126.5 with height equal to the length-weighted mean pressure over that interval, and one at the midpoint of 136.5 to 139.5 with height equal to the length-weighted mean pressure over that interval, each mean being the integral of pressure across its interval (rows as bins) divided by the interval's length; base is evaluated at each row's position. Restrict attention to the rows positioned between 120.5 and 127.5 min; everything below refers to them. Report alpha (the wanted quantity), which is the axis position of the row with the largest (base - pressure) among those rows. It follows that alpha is 123.0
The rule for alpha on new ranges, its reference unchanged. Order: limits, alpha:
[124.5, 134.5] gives 128.0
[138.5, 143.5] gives 139.0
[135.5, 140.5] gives 139.0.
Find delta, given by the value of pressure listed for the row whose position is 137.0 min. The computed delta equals 1.563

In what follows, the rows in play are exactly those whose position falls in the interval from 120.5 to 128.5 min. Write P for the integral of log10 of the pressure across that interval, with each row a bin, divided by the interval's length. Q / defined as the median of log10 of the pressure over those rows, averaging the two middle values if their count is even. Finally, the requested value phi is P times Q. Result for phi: 0.035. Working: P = 0.189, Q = 0.19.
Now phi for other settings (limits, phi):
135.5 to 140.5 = 0.038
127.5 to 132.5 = 0.045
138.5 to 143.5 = 0.047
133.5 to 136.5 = 0.043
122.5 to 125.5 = 0.033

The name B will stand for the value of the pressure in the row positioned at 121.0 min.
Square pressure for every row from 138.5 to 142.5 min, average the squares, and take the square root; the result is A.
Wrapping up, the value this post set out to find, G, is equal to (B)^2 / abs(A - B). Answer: 52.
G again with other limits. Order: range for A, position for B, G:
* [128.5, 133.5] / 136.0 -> 67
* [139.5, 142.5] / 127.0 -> 52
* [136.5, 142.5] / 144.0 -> 15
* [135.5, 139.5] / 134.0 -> 37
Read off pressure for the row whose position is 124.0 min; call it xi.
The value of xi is 1.497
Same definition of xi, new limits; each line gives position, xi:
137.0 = 1.563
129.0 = 1.691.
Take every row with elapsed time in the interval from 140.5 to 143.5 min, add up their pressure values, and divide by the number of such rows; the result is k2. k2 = 1.66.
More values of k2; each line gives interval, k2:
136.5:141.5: 1.56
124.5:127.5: 1.60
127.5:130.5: 1.64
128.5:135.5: 1.62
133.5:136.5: 1.60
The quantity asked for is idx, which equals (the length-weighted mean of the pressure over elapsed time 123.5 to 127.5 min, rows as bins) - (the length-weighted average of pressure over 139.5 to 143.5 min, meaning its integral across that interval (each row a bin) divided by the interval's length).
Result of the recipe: -0.09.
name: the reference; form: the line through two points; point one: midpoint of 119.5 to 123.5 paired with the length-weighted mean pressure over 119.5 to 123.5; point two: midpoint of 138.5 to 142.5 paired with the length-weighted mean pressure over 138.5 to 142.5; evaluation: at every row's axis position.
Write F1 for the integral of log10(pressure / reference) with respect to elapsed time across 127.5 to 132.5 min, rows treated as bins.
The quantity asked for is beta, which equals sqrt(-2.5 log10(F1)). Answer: 1.73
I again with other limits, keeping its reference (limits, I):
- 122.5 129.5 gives 1.01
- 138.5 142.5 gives 1.00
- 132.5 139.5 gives 1.01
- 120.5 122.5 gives 1.02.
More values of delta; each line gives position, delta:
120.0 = 1.614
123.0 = 1.475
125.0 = 1.633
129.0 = 1.691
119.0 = 1.515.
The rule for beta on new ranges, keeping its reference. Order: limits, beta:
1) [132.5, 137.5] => 2.01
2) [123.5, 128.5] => 2.15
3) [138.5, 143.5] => 2.08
